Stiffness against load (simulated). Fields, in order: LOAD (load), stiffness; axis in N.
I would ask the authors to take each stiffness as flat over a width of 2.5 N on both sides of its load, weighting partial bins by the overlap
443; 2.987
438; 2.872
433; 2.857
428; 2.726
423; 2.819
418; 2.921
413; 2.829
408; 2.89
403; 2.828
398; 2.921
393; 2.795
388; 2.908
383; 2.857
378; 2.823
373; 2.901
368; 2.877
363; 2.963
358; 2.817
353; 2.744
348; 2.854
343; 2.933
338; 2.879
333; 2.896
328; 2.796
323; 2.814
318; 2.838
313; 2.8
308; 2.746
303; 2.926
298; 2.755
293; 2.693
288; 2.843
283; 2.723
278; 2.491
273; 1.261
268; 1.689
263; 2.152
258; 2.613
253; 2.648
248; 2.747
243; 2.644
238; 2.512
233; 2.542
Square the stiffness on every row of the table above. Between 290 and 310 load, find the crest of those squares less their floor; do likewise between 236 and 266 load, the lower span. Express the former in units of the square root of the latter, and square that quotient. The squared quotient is 0.6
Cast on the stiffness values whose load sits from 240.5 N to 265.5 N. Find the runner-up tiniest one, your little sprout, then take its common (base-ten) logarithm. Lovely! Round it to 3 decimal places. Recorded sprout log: 0.417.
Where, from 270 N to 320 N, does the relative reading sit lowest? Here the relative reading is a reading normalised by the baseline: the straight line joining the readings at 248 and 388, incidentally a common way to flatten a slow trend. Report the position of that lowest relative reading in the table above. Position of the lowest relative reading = 273 N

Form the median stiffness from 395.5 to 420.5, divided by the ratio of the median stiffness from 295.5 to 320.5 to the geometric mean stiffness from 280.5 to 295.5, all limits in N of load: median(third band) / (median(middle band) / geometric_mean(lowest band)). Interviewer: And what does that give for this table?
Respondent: 2.84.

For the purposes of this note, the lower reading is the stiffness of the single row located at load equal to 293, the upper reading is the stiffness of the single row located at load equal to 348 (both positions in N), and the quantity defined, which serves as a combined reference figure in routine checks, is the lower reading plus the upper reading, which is 5.55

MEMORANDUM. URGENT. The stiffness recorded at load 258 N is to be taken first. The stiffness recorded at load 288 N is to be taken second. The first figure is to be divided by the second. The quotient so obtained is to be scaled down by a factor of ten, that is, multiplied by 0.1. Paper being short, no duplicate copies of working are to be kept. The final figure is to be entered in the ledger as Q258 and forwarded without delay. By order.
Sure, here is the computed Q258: 0.092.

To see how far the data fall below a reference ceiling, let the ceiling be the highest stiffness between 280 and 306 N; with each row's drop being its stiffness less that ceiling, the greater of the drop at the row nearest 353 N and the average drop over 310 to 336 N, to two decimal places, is -0.10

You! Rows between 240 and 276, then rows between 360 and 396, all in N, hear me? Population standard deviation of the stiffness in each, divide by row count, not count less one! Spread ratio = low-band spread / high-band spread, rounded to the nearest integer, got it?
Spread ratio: 10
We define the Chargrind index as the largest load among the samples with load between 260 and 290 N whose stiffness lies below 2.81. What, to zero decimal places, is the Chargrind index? 283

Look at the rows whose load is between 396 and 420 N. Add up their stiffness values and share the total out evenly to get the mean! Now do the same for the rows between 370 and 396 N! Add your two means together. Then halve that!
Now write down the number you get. 2.87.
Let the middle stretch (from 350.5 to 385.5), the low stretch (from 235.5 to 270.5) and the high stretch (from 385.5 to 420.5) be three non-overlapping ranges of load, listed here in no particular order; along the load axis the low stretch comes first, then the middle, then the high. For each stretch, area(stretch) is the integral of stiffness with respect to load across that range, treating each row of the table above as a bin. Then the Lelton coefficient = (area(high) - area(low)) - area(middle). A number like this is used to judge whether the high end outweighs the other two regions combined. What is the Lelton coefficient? -84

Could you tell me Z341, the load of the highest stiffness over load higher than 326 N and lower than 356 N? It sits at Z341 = 343 N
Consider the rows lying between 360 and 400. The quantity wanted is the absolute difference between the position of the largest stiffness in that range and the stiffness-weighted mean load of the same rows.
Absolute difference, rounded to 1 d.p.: 17.4 N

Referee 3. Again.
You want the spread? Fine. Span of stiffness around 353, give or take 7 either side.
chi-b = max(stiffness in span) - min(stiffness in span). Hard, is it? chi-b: 0.11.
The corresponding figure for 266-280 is 1.23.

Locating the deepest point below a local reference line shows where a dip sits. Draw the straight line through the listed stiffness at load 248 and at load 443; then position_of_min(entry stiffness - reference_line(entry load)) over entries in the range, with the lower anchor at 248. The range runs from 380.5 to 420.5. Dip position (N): 393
